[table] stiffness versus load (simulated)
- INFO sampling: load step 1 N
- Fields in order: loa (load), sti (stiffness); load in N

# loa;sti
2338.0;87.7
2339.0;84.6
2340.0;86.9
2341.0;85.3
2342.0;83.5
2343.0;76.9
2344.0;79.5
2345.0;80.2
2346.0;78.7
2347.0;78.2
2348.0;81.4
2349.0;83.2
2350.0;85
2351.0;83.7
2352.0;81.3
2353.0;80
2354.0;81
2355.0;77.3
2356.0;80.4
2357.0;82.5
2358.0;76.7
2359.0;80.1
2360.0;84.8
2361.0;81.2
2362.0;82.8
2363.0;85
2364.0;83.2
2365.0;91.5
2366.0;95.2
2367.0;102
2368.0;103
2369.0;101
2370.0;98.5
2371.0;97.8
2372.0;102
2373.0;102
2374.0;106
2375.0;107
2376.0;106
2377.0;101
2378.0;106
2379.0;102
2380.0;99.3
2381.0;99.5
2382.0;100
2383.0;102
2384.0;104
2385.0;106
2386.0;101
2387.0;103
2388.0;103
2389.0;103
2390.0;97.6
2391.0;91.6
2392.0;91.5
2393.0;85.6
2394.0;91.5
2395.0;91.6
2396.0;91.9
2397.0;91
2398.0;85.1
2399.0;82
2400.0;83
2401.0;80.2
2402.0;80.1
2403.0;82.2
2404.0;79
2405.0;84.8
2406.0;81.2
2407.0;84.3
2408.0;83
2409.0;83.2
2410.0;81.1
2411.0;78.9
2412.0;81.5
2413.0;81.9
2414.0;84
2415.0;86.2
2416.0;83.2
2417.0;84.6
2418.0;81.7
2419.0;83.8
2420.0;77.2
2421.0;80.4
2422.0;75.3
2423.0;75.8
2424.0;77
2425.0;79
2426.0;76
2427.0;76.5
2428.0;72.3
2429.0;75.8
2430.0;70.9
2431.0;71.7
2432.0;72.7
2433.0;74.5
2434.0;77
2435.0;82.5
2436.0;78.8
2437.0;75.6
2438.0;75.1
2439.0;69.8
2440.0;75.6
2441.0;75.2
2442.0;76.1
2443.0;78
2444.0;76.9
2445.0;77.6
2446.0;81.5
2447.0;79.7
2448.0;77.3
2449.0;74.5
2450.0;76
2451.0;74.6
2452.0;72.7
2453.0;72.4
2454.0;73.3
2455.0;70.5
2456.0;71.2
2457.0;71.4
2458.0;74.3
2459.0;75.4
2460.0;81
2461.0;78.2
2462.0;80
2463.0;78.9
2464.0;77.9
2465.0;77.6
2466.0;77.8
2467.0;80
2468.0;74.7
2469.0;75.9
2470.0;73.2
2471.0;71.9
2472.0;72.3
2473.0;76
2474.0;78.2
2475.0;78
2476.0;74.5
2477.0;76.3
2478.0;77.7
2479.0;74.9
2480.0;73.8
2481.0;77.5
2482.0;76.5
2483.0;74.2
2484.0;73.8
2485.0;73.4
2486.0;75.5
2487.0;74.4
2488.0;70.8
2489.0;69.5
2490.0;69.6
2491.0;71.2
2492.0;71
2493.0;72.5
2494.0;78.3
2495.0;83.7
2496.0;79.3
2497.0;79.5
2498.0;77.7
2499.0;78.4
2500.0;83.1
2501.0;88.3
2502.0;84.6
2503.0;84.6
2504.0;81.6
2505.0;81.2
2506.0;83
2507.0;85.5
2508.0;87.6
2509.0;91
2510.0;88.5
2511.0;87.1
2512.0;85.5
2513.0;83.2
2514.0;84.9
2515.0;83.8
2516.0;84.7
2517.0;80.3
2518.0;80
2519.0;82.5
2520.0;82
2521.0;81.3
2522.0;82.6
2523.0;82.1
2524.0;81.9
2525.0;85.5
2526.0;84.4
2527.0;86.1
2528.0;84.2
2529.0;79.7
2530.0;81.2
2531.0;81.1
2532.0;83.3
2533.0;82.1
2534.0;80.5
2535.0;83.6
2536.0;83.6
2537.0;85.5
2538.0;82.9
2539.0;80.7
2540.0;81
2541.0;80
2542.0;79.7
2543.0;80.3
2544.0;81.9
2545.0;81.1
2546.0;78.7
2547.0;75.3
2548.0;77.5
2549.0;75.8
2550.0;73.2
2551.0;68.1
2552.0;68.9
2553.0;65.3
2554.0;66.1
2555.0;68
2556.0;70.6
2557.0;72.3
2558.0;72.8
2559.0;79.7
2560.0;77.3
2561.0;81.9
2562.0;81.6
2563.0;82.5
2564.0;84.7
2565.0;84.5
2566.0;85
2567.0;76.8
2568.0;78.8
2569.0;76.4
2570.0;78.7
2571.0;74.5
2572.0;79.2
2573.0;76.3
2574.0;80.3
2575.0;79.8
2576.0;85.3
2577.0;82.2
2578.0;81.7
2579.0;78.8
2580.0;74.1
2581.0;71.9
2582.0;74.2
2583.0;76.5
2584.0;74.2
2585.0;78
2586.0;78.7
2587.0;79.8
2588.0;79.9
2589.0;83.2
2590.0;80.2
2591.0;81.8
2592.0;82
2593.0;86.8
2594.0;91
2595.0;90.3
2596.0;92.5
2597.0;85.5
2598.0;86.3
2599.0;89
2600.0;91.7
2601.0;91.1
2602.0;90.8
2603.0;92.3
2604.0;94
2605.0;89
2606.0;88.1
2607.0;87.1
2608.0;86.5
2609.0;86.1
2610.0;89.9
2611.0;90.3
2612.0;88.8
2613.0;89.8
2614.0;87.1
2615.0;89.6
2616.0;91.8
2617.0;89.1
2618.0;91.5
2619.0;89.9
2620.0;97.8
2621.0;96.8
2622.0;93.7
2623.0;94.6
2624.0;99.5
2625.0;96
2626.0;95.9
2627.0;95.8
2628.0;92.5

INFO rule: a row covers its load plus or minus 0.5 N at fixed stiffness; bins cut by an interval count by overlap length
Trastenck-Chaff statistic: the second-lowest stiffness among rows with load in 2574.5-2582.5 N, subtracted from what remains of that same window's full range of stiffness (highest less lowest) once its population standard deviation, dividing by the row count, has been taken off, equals -65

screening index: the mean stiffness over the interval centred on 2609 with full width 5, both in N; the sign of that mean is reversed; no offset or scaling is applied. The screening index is -88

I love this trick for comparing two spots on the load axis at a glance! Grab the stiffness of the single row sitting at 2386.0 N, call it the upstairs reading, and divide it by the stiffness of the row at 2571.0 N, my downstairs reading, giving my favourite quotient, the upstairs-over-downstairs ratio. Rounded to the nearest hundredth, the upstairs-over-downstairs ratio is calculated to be 1.36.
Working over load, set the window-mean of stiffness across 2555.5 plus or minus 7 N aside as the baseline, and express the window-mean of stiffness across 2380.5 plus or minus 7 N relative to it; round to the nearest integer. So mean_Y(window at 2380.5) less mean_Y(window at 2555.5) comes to 30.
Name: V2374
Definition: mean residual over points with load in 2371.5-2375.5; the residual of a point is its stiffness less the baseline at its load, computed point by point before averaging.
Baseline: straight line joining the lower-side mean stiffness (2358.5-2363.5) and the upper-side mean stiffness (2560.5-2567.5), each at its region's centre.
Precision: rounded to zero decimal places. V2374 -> 21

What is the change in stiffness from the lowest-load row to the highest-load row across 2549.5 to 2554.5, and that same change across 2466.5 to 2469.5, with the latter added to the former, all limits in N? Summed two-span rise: -11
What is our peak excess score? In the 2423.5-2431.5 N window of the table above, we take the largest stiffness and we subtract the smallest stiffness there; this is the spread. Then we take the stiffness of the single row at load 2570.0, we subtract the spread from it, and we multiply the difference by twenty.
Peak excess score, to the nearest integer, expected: 1412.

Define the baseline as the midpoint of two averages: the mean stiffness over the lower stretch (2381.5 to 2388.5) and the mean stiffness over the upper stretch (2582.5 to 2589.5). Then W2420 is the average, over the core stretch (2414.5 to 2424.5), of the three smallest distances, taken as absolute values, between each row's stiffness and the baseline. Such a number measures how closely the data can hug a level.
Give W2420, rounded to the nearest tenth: 5.8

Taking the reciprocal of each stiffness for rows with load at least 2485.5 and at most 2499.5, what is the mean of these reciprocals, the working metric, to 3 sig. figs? 0.0134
